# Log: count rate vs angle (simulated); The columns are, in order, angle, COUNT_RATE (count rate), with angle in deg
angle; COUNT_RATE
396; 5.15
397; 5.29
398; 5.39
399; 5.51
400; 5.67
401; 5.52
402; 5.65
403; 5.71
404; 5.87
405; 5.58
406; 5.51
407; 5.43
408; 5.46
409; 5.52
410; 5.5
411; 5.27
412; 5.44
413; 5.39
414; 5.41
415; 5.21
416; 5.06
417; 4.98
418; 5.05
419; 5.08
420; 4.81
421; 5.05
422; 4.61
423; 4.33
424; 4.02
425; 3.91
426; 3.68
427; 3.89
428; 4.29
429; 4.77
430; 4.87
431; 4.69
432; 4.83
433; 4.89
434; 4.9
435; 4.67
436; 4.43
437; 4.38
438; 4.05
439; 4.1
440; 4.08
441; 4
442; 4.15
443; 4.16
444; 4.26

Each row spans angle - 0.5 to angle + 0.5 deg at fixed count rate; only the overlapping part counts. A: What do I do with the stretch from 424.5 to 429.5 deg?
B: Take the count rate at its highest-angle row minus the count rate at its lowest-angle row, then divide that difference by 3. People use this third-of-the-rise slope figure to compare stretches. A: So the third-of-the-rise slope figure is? 0.3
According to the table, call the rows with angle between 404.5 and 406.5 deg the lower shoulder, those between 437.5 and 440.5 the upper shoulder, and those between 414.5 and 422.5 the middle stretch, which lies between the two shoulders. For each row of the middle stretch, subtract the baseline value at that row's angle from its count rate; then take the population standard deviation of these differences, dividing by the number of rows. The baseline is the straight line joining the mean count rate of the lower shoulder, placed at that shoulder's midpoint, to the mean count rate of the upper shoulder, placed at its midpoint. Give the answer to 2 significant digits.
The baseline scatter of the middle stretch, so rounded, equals 0.12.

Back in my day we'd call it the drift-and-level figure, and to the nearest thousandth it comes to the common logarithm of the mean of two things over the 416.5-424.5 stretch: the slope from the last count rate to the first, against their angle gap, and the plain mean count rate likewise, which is 0.362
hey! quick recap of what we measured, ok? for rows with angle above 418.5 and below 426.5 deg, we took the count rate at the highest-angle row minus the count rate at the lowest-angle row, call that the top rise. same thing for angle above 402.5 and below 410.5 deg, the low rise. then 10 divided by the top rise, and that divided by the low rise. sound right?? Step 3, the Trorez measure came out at 34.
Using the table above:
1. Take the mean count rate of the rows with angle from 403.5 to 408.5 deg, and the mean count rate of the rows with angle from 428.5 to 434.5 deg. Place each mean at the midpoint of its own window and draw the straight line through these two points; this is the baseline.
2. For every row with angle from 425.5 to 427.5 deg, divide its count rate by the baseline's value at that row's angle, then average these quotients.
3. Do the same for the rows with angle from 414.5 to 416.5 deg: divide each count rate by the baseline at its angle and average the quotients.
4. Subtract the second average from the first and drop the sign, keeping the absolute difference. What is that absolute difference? 0.21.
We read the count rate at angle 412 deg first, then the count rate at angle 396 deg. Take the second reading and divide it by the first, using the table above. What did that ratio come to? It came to 0.95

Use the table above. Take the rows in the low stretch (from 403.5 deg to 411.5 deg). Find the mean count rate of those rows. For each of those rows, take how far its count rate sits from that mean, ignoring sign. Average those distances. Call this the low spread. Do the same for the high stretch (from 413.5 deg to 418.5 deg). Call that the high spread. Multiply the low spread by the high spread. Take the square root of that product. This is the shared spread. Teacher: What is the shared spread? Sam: 0.12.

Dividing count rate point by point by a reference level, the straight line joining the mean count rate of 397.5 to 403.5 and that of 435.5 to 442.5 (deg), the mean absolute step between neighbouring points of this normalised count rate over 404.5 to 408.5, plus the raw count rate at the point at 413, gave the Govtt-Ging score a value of 5.4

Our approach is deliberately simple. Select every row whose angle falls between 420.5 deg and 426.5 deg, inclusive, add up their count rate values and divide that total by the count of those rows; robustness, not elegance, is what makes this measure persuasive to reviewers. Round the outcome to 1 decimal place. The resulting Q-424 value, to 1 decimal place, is 4.3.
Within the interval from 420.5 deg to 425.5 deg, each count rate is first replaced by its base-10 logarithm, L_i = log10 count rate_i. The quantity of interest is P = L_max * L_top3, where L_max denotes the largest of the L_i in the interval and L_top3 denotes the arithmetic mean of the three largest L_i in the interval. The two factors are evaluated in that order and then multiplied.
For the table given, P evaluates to 0.470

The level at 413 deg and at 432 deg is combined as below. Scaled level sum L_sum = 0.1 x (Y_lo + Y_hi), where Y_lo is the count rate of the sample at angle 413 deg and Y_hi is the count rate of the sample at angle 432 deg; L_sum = 1.02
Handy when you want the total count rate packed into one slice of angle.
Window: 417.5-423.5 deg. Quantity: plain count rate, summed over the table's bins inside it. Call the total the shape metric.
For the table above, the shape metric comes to 29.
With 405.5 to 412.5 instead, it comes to 38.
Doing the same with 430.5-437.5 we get 33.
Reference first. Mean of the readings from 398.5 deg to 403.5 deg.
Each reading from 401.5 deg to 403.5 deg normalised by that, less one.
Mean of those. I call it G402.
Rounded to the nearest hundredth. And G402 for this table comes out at 0.01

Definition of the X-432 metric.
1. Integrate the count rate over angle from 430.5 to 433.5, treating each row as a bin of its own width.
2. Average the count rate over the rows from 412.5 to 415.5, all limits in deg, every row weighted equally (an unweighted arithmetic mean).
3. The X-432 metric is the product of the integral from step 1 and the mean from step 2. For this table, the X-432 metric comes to 77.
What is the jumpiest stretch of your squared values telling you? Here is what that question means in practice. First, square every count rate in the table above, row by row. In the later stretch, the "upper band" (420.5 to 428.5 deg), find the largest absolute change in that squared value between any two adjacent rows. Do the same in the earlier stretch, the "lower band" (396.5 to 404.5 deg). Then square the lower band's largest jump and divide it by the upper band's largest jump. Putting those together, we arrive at 0.81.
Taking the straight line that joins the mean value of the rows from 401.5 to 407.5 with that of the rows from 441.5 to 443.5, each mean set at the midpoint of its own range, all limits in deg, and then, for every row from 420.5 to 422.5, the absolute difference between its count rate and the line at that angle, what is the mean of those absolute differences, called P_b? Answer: 0.20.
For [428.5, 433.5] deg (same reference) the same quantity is 0.21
